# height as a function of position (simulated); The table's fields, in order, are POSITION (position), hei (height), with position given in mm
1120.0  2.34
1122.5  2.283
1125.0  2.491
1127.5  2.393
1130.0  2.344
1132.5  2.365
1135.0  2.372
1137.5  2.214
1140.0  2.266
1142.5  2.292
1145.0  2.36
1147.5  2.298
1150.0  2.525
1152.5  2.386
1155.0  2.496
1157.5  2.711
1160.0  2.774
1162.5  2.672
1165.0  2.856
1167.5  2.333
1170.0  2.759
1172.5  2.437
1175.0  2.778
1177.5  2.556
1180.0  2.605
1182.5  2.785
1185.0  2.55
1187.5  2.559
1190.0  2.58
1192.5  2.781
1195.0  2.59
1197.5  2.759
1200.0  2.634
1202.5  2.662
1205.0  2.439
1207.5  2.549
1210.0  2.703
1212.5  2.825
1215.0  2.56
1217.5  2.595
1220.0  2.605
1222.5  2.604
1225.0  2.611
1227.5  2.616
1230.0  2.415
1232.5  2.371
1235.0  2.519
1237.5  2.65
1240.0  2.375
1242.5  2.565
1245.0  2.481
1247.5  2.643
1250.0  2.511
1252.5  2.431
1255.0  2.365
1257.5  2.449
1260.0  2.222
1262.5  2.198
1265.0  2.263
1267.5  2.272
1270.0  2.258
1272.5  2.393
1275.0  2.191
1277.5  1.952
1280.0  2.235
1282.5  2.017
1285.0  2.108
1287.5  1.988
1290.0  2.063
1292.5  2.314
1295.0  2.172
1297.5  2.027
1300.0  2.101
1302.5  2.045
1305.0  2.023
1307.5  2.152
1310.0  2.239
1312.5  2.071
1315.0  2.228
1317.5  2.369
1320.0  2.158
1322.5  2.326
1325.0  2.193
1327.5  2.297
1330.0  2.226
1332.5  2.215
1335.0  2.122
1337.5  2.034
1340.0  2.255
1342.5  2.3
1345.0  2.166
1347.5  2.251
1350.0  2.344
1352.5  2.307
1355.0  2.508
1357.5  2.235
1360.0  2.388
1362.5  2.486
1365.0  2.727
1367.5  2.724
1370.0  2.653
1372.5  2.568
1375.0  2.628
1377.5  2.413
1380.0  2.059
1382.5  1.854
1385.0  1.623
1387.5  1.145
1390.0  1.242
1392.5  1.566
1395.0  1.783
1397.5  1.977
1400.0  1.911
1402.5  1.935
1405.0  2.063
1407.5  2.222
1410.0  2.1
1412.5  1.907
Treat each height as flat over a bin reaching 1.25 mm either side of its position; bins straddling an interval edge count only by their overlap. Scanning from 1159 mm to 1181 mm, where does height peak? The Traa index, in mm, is 1165.0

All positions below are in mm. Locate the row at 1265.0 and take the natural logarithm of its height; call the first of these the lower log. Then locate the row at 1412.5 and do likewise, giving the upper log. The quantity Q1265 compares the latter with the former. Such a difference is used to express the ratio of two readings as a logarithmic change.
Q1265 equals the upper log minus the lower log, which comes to -0.17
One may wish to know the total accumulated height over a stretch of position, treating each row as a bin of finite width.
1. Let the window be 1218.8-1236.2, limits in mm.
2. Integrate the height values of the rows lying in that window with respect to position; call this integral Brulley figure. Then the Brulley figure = 44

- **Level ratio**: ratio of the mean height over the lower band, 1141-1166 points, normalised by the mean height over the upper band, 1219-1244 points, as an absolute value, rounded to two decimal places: 1.00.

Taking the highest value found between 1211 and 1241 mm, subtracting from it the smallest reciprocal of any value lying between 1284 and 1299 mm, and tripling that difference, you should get 7.18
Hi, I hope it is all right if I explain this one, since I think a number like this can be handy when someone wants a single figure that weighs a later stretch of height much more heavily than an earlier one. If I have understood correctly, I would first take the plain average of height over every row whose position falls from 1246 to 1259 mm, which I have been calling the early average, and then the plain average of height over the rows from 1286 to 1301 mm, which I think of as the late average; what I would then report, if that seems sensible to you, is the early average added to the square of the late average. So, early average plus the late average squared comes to 6.9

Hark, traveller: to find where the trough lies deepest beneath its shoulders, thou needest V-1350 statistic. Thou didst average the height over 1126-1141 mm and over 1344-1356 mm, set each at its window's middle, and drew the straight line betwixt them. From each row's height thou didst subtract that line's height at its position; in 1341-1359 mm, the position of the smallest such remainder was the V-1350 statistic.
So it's 1345.0 mm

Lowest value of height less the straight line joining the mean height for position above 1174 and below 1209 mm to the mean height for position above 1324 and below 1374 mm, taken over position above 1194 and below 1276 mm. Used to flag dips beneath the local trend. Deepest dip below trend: -0.31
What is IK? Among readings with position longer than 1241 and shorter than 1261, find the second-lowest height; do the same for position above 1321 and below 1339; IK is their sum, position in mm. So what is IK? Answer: 4.5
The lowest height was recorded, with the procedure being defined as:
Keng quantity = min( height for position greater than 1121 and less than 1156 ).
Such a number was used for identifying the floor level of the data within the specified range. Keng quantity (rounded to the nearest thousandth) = 2.214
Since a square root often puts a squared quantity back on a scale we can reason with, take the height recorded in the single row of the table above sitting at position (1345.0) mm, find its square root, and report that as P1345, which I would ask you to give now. 1.47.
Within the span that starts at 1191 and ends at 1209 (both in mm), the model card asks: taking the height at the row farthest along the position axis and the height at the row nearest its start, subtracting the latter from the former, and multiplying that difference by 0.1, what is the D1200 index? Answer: -0.02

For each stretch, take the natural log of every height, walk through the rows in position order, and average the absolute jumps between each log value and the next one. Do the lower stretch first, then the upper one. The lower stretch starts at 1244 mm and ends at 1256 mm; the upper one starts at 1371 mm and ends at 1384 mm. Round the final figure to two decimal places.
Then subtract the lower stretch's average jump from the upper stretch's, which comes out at 0.05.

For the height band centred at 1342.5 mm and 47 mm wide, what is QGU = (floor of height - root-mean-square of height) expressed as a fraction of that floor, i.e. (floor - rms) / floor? -0.13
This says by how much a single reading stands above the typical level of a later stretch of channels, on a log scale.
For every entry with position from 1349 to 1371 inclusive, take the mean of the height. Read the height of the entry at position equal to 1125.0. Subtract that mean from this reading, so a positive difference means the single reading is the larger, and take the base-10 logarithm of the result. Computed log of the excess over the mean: -2.3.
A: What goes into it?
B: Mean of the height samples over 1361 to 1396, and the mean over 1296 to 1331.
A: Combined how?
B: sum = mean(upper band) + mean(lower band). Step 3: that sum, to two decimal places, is 4.28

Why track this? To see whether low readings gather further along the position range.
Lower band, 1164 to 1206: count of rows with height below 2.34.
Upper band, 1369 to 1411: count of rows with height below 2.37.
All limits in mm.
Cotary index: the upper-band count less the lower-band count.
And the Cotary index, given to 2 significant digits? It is 12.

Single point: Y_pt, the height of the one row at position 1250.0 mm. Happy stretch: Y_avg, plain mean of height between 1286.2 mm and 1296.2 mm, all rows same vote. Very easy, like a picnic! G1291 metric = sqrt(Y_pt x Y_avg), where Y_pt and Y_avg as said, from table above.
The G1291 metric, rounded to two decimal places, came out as 2.31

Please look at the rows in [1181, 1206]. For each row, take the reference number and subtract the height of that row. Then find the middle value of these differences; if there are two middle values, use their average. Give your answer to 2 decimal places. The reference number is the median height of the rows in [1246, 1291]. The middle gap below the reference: -0.37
